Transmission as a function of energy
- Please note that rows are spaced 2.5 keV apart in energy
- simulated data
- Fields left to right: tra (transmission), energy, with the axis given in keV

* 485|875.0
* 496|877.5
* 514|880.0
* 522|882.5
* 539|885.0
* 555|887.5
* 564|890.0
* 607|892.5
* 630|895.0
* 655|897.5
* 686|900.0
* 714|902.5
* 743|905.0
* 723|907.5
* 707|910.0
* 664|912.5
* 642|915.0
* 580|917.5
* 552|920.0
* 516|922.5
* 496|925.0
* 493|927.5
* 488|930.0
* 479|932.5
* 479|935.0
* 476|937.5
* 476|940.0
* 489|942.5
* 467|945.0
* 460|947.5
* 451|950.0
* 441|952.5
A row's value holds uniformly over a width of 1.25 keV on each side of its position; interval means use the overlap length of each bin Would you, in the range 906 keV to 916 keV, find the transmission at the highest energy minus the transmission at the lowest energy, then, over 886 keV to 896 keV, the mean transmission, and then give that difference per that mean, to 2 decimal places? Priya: -0.14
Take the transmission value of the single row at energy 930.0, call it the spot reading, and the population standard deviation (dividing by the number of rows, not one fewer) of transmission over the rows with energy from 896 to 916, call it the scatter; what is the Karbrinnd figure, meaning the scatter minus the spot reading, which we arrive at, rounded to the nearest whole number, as -455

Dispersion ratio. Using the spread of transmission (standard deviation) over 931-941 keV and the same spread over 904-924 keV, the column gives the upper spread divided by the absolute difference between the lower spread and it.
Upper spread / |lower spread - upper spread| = 0.0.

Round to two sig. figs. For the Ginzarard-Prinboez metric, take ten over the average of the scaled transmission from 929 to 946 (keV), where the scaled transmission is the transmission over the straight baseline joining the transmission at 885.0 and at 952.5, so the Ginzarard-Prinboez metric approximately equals 9.7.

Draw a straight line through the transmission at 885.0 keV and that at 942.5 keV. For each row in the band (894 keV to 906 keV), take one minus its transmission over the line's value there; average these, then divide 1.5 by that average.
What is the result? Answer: -5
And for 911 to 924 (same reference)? -10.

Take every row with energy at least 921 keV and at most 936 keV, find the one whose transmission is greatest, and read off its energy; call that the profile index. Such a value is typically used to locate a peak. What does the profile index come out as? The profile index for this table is 922.5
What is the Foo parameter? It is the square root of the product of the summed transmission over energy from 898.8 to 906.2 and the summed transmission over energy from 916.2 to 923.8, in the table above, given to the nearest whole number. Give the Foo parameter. 1879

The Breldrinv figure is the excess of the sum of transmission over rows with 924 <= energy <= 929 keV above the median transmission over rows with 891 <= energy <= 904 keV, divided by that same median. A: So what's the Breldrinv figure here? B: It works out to 0.5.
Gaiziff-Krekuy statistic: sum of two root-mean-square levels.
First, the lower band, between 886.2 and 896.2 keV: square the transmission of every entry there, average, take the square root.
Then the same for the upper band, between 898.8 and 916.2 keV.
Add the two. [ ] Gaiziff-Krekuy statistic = 1288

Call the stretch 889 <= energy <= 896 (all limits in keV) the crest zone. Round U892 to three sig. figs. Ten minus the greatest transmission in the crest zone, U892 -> -620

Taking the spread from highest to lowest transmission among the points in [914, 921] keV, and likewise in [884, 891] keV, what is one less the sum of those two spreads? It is -114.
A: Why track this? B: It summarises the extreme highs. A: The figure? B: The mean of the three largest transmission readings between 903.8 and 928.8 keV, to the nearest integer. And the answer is 724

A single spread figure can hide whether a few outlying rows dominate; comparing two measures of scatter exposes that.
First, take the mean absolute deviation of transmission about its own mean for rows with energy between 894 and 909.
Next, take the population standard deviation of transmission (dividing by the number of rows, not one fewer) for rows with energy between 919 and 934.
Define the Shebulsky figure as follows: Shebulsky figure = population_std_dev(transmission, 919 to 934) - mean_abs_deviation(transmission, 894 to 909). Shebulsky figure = -11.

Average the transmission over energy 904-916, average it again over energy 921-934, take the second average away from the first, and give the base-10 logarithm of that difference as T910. 2.30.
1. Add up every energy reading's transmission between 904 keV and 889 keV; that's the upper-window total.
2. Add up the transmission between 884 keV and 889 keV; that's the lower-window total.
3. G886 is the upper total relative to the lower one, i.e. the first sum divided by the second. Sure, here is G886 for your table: 3.5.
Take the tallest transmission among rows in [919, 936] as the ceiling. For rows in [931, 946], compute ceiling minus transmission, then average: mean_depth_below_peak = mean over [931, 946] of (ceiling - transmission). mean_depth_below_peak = 74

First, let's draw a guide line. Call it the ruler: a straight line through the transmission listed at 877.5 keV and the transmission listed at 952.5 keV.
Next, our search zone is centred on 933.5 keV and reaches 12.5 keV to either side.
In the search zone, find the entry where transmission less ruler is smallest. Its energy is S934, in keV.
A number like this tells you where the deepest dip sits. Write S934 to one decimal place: 945.0 keV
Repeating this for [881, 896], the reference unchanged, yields 882.5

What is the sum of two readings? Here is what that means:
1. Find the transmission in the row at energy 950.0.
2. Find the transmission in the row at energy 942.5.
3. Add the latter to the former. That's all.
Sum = 940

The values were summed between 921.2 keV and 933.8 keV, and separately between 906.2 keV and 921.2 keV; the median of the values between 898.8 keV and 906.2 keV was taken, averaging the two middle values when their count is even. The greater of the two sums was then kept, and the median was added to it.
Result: 4582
